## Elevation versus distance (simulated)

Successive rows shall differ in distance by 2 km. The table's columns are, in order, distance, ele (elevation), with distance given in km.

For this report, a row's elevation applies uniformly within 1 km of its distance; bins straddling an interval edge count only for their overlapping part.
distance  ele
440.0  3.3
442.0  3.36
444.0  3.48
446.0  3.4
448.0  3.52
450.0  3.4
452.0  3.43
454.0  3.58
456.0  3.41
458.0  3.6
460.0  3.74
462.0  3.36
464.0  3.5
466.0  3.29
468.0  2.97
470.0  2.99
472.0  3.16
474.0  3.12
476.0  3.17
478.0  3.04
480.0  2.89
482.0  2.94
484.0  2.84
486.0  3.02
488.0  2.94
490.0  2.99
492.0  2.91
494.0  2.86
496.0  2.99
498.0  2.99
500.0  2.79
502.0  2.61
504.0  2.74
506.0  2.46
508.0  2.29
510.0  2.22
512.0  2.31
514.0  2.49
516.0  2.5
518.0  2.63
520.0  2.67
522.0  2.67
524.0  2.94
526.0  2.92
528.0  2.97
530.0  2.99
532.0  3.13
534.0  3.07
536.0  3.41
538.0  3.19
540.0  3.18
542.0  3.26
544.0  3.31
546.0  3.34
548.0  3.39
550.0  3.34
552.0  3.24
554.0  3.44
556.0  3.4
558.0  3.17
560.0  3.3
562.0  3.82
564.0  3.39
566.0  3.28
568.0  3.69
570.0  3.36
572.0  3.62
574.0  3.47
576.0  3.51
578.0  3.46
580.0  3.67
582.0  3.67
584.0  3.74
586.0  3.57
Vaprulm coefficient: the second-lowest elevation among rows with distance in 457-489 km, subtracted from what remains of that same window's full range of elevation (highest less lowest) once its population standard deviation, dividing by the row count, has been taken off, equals -2.2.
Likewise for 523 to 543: -2.6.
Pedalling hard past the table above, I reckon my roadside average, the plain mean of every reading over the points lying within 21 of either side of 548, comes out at 3.30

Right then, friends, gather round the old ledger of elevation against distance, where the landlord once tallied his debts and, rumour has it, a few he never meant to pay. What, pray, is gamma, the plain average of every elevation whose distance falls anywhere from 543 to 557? 3.35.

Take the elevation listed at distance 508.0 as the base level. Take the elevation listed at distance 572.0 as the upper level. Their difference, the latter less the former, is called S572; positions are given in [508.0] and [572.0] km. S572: 1.3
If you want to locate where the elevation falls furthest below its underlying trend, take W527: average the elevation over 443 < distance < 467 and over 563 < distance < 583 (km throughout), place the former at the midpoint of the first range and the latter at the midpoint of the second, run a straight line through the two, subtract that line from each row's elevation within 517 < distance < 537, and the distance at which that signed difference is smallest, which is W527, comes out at 518.0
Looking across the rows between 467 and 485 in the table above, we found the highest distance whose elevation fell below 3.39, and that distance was 484.0 km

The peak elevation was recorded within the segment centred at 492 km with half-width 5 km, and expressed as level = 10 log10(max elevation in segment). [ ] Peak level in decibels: 4.8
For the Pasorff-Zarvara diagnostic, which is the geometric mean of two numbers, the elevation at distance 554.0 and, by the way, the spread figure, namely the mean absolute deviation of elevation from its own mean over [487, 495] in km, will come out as 0.37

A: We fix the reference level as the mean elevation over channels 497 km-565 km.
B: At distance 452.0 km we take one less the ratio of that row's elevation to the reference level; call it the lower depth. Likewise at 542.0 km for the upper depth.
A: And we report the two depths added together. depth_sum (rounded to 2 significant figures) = -0.24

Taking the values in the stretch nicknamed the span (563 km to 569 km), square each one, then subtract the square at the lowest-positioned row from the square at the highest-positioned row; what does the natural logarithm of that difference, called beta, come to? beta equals 0.8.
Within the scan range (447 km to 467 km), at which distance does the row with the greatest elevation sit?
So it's 460.0 km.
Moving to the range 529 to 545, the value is 536.0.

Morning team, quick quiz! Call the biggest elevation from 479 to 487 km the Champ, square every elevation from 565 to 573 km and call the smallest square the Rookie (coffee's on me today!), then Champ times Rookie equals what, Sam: 32.5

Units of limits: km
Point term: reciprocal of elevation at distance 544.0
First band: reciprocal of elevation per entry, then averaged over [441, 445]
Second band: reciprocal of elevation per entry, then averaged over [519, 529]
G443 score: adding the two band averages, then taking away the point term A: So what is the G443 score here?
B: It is 0.344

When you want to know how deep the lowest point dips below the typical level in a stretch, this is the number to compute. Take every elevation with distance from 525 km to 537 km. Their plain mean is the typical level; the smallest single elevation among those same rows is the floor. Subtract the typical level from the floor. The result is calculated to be -0.162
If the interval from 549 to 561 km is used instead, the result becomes -0.145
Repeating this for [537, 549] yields -0.098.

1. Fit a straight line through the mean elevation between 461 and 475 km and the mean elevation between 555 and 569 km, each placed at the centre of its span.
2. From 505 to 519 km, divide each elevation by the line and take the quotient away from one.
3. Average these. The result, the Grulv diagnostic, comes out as 0.27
